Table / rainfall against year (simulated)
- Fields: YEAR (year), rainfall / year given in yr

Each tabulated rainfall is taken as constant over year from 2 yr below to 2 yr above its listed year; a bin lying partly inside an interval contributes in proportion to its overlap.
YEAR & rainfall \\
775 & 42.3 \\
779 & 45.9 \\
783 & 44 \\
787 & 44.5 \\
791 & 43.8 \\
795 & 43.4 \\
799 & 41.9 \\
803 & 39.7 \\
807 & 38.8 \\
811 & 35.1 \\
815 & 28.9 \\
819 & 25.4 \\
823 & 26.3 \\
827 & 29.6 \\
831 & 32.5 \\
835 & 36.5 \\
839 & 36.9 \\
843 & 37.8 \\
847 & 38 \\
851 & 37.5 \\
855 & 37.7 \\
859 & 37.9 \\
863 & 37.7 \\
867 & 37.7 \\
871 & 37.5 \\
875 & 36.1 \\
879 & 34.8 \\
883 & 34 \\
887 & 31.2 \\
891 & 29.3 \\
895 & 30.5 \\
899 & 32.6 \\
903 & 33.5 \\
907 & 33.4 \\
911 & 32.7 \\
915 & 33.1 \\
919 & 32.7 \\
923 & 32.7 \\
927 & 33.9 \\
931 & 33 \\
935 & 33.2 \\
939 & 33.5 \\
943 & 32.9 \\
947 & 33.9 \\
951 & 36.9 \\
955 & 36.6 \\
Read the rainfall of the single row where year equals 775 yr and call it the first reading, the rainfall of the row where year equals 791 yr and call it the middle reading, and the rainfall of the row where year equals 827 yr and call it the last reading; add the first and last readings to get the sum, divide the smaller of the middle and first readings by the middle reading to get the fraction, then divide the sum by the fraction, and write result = 74.4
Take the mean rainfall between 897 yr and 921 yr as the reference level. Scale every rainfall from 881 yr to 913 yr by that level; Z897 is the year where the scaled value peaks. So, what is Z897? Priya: 883 yr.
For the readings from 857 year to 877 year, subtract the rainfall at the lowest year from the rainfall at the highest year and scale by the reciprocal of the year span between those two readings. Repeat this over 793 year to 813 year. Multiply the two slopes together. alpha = 0.058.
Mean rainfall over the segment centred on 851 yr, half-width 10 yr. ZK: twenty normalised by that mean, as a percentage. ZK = 53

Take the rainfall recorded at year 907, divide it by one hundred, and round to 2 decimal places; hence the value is 0.33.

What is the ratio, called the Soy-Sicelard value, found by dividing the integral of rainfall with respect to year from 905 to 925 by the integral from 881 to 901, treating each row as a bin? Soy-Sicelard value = 1.04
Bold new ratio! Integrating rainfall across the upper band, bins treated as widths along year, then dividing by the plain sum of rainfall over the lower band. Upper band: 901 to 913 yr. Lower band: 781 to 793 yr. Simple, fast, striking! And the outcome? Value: 3.0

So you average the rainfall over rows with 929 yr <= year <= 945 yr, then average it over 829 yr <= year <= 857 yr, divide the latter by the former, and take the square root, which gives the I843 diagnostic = 1.05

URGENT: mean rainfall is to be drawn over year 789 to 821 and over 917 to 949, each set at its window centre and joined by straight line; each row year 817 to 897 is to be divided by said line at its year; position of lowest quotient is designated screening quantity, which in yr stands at 819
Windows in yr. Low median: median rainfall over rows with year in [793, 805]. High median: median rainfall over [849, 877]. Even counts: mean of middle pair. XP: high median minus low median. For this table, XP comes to -4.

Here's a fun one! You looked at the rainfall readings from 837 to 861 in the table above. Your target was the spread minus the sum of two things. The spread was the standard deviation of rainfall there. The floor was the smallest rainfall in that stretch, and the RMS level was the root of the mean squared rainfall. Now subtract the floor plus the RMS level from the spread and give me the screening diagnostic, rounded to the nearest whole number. -74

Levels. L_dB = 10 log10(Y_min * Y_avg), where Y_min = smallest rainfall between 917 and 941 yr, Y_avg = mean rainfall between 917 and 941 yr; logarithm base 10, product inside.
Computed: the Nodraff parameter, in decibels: 30.35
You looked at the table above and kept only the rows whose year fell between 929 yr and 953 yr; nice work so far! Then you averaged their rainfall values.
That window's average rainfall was 33.9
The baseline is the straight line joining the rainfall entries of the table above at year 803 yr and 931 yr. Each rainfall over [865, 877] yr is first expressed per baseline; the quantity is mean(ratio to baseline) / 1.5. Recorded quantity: 0.68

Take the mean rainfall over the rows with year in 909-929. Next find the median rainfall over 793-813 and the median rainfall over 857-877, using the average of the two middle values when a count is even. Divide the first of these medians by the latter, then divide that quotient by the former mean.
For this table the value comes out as 0.0319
